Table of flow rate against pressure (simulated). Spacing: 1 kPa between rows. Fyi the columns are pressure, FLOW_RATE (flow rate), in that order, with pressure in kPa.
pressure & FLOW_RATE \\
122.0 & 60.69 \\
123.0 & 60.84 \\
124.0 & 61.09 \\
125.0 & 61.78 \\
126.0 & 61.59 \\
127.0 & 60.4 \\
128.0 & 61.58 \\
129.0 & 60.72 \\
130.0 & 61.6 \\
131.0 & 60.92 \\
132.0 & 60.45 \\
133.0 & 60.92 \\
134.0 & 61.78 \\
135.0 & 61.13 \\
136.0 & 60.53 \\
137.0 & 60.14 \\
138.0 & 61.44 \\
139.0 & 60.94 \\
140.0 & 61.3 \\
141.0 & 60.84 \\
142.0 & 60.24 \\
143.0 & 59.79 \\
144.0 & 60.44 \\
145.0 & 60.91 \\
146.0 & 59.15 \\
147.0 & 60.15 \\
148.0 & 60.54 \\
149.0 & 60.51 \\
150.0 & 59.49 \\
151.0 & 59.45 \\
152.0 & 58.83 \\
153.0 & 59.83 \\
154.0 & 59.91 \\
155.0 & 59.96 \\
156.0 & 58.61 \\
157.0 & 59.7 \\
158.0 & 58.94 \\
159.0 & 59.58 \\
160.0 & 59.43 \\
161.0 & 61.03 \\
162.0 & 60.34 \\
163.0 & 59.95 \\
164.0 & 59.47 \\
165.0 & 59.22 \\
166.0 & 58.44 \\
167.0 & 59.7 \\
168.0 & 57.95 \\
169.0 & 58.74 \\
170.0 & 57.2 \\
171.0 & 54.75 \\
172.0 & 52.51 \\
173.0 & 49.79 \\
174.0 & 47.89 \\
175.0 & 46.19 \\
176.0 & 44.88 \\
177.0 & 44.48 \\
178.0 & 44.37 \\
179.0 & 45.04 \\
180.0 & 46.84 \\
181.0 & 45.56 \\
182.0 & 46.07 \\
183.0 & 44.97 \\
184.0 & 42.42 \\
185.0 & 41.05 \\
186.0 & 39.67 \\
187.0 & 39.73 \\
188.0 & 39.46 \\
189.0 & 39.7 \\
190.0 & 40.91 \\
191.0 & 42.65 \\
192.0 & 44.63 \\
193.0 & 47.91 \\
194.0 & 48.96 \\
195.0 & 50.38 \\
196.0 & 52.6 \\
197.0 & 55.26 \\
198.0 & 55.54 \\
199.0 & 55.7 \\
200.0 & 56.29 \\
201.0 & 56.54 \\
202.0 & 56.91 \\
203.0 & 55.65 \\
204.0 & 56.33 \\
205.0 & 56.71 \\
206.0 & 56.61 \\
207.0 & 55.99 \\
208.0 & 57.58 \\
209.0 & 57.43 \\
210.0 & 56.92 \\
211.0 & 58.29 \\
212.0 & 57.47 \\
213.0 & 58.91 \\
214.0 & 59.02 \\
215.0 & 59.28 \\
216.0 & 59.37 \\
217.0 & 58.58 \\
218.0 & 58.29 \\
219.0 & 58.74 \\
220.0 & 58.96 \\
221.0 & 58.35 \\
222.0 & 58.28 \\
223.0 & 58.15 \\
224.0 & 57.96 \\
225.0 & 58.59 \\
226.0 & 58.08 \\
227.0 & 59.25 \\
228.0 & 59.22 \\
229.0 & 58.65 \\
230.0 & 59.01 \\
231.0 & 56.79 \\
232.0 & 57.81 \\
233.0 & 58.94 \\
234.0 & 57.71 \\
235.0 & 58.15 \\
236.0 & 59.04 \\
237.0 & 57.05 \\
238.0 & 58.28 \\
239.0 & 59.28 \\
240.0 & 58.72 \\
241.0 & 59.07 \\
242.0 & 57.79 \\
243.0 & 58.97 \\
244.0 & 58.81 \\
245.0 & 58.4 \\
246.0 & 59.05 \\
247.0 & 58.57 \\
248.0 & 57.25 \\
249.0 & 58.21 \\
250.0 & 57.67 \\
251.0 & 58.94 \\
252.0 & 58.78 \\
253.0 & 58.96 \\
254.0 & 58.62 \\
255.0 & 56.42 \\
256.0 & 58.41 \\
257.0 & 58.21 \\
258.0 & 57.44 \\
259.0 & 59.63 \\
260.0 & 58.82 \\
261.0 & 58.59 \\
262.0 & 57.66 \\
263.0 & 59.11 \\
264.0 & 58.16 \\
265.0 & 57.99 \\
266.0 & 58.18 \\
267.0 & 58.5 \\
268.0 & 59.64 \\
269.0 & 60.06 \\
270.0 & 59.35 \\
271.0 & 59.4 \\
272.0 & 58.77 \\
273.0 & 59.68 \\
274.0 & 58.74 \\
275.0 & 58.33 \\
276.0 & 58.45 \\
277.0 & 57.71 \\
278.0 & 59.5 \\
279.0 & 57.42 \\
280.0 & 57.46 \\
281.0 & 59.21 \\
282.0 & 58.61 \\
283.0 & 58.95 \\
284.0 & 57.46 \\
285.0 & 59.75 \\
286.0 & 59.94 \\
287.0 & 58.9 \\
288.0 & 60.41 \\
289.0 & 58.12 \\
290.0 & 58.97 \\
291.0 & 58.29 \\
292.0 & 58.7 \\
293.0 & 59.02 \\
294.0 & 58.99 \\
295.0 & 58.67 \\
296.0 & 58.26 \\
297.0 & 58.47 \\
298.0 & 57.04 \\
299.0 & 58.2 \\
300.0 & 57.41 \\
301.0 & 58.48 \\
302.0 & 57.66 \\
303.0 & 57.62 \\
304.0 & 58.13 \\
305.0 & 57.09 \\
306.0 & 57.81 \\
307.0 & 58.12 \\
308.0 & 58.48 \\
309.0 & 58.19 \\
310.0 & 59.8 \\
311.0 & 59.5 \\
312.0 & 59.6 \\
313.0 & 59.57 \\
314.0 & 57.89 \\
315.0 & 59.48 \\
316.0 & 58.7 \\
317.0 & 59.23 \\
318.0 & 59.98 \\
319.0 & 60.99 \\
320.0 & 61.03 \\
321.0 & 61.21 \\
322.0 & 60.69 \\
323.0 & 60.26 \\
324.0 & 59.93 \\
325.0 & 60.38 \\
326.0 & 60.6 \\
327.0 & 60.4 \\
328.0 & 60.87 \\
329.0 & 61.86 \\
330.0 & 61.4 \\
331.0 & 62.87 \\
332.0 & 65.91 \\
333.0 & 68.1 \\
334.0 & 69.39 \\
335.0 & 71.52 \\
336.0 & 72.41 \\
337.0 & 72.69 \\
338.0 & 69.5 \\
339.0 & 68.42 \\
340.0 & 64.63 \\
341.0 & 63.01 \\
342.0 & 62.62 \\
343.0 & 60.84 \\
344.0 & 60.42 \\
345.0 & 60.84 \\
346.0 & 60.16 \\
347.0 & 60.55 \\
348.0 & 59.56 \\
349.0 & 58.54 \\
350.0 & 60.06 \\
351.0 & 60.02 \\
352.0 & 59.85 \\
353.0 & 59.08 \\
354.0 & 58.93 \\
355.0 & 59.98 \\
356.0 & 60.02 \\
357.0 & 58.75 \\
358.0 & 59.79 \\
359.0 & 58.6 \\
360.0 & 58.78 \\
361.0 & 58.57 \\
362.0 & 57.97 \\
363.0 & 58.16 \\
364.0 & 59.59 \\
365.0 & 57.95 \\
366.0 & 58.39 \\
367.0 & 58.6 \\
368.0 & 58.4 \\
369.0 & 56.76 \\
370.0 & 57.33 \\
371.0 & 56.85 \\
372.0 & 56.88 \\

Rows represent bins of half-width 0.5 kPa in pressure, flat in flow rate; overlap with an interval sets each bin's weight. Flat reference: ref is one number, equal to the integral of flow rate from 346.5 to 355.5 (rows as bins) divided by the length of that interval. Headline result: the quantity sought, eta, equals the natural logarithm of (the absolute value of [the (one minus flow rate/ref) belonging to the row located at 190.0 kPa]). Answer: -1.2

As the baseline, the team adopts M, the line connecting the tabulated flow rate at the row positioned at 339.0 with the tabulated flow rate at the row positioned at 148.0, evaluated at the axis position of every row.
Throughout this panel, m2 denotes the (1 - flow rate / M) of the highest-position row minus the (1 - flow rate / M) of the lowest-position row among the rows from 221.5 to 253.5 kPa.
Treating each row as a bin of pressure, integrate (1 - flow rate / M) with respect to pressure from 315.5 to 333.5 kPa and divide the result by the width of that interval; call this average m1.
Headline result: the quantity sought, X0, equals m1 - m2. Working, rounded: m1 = 0.10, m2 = 0.008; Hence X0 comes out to 0.09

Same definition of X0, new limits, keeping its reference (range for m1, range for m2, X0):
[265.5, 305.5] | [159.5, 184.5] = -0.17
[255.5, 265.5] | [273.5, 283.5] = 0.10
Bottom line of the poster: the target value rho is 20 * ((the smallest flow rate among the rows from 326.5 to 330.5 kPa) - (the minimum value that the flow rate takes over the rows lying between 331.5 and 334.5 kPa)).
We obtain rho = -110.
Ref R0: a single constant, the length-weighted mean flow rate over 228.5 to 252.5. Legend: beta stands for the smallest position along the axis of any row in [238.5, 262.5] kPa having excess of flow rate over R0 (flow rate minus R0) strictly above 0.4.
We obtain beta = 239.0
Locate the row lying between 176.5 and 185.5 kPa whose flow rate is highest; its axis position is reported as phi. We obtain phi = 180.0 kPa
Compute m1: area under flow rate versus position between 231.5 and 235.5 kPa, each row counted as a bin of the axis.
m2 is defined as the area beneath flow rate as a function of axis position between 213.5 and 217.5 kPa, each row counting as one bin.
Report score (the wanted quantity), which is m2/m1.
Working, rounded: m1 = 233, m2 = 236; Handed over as 1.02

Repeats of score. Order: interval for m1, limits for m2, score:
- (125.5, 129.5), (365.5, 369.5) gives 0.95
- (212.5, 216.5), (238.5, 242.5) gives 0.99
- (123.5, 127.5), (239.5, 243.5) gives 0.96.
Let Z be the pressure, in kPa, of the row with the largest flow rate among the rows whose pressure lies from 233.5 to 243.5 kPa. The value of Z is 239.0 kPa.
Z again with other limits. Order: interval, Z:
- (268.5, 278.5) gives 269.0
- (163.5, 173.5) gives 167.0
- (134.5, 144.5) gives 138.0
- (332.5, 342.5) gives 337.0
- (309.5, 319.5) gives 319.0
